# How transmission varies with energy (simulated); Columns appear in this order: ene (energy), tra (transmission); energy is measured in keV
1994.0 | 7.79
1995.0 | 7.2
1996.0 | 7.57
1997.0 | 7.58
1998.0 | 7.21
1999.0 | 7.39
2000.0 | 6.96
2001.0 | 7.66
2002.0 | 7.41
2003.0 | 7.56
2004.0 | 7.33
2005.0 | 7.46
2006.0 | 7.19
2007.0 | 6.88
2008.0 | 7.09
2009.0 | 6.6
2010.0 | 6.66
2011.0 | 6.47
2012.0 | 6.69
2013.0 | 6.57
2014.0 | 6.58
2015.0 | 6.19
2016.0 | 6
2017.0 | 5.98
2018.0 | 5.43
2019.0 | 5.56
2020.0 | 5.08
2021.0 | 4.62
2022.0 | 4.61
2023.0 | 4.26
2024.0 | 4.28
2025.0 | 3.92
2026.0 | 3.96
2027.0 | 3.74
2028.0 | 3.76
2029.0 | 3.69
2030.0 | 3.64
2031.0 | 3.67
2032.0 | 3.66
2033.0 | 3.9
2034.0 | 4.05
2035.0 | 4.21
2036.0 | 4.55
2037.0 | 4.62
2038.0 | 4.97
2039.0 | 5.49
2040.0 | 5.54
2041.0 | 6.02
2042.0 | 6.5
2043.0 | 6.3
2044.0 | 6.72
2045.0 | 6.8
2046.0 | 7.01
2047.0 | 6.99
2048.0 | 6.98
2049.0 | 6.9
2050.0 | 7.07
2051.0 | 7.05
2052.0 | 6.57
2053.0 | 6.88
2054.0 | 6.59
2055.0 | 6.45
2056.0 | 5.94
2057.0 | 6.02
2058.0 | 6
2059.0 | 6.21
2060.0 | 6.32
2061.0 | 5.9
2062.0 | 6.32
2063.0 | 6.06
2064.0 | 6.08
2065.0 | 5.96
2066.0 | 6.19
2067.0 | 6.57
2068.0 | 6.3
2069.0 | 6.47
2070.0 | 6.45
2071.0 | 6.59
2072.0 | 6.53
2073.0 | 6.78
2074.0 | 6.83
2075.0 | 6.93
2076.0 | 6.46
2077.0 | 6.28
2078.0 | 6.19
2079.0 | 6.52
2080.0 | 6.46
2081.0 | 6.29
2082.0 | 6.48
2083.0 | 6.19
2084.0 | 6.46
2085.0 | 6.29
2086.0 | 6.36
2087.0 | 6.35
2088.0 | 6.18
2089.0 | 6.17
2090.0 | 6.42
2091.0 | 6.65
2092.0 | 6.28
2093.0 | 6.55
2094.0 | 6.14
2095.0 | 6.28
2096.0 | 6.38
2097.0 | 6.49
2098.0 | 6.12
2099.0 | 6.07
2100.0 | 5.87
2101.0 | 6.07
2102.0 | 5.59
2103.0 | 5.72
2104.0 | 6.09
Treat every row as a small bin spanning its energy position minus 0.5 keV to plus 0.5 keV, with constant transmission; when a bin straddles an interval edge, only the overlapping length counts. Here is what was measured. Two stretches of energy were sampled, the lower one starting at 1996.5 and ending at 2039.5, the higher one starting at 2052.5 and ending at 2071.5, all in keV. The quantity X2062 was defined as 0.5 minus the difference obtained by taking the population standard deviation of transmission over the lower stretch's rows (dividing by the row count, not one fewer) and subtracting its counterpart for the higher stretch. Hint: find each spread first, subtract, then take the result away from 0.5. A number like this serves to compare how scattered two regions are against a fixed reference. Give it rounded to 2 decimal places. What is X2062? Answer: -0.64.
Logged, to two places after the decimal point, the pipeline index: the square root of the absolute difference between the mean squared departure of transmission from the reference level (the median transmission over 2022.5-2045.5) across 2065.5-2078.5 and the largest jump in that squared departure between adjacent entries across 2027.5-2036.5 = 2.21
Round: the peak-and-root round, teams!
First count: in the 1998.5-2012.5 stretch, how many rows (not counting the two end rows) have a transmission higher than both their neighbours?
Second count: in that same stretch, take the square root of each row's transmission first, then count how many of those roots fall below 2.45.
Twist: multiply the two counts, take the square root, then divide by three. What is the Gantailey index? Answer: 0.0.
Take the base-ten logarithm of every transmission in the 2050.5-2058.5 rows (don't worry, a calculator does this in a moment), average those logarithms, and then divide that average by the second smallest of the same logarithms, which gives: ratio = 1.04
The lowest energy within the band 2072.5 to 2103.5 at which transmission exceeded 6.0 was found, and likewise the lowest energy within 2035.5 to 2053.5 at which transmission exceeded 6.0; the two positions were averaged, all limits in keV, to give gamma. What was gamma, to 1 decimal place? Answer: 2057.0 keV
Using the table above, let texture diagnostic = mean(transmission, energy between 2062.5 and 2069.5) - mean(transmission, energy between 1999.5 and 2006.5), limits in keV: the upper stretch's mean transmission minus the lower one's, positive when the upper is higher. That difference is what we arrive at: -1.1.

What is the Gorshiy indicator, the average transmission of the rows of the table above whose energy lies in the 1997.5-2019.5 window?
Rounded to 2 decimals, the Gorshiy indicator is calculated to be 6.77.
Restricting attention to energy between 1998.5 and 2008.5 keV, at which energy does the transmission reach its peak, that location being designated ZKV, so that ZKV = 2001.0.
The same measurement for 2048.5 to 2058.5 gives 2050.0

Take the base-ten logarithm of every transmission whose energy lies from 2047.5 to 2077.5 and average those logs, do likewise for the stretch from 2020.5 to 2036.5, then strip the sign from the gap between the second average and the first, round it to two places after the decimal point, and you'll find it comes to 0.21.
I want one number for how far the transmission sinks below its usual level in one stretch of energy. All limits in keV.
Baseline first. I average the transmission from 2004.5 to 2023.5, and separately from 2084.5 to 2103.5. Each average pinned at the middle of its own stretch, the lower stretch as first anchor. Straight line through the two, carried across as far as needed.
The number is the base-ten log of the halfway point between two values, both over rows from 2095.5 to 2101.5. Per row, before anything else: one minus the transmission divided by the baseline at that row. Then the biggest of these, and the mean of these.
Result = -1.5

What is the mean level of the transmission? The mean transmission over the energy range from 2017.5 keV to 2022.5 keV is 5.1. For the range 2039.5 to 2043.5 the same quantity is 6.1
